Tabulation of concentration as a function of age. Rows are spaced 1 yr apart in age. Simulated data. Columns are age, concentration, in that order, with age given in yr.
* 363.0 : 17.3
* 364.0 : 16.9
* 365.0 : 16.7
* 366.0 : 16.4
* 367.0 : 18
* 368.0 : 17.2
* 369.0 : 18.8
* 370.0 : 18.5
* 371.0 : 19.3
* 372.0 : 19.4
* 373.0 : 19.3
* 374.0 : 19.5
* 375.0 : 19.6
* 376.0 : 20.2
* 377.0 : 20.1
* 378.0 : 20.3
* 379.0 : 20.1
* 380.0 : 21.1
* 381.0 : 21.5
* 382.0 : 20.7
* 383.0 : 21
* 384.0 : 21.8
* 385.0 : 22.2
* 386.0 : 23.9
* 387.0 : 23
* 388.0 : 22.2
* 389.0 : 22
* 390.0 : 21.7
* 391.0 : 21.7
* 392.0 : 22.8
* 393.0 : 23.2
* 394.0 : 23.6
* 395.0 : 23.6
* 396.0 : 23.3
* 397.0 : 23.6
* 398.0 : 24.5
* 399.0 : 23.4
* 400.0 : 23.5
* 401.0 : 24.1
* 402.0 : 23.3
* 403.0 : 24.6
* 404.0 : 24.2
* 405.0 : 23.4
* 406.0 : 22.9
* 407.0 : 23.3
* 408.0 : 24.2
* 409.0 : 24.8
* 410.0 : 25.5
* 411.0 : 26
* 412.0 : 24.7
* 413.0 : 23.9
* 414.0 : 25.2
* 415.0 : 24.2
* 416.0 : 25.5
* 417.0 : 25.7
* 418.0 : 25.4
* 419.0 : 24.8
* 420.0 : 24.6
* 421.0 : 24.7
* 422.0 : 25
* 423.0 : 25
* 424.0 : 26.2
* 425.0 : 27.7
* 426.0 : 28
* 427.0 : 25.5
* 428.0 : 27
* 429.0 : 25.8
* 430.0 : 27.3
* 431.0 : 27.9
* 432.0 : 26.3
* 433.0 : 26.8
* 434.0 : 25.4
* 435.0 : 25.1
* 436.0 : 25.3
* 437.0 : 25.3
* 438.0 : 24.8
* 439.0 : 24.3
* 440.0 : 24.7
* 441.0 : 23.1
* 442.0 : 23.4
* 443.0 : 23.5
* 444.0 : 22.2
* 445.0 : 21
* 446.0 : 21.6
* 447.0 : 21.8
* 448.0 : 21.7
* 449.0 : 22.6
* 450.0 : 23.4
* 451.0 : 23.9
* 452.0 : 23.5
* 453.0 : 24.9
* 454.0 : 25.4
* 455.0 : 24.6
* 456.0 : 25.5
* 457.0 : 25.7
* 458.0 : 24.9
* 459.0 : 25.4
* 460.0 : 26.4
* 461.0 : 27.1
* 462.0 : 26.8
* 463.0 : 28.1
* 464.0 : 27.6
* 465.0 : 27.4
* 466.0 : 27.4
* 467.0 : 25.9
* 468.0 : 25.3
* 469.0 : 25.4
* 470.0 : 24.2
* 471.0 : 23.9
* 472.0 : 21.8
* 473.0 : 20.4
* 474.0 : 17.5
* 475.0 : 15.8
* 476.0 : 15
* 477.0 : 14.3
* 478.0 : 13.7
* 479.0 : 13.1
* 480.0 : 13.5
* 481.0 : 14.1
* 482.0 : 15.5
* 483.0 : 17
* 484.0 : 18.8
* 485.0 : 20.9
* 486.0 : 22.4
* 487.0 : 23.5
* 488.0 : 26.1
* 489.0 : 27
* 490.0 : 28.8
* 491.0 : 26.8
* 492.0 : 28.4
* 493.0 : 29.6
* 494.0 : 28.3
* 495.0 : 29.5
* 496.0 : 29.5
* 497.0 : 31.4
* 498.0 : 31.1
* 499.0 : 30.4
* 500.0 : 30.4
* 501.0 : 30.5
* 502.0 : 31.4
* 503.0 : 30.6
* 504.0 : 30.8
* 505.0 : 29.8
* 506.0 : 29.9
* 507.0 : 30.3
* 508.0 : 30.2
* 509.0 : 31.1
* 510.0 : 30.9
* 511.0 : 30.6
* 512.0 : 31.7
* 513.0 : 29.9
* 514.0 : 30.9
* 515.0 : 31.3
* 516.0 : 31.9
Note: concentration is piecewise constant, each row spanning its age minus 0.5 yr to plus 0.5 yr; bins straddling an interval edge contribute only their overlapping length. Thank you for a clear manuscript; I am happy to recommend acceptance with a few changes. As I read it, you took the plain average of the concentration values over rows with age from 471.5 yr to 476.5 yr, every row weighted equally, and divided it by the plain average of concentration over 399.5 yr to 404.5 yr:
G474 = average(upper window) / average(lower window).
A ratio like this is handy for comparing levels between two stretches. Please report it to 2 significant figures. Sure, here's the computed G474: 0.76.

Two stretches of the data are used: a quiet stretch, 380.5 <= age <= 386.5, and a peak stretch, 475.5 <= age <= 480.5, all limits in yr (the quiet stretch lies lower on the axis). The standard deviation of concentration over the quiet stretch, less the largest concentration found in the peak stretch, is -14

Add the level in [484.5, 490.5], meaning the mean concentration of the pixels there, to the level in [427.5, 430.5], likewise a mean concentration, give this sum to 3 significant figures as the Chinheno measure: 51.5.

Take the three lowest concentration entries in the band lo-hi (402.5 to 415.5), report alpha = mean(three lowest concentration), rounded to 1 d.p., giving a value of 23.2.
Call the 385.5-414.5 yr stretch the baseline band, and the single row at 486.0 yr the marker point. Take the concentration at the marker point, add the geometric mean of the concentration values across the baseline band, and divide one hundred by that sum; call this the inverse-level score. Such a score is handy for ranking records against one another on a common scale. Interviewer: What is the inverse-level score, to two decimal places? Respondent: 2.17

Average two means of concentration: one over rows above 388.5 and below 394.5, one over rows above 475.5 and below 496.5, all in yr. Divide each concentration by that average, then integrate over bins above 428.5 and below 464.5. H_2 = 40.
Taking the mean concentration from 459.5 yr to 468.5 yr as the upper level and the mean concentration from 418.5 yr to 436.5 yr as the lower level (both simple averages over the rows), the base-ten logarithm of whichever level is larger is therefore 1.43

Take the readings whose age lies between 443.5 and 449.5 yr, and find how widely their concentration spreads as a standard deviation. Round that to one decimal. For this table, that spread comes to 0.5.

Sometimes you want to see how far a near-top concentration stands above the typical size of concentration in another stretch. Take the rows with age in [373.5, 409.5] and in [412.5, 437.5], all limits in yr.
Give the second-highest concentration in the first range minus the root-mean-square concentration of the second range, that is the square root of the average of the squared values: -1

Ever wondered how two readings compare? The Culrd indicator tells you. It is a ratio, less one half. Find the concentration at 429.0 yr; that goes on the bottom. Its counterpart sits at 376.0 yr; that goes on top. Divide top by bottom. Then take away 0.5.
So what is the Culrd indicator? 0.28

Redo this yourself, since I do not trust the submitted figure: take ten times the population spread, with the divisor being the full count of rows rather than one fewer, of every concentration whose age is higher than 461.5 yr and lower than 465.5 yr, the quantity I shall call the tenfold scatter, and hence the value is 4.7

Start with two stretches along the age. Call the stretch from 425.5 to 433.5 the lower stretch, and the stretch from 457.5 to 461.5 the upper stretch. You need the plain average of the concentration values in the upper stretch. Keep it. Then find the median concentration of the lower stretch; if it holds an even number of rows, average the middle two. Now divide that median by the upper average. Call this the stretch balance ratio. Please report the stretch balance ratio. 1.04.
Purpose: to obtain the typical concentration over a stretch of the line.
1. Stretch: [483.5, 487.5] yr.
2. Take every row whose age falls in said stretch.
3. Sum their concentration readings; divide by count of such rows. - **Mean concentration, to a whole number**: 21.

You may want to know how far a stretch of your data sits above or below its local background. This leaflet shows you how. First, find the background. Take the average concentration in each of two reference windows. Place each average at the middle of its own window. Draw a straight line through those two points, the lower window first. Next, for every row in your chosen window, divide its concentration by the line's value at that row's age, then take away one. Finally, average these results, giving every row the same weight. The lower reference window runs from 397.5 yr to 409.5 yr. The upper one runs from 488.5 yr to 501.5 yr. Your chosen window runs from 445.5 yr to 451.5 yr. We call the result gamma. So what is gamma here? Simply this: -0.15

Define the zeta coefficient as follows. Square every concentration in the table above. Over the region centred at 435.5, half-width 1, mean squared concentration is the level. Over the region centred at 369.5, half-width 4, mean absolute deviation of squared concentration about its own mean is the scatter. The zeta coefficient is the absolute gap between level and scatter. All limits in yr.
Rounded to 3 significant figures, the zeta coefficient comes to 604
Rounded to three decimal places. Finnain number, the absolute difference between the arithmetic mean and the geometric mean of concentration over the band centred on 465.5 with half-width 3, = 0.019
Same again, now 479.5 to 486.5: 0.279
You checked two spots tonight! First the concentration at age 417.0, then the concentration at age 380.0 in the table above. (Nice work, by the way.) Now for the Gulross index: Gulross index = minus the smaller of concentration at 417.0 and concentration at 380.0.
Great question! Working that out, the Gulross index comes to -21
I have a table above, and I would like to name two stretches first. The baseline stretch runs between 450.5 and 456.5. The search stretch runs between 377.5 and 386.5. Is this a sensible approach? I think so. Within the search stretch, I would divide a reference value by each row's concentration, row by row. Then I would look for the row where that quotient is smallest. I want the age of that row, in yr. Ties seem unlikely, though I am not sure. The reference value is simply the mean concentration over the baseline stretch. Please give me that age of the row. 386.0 yr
